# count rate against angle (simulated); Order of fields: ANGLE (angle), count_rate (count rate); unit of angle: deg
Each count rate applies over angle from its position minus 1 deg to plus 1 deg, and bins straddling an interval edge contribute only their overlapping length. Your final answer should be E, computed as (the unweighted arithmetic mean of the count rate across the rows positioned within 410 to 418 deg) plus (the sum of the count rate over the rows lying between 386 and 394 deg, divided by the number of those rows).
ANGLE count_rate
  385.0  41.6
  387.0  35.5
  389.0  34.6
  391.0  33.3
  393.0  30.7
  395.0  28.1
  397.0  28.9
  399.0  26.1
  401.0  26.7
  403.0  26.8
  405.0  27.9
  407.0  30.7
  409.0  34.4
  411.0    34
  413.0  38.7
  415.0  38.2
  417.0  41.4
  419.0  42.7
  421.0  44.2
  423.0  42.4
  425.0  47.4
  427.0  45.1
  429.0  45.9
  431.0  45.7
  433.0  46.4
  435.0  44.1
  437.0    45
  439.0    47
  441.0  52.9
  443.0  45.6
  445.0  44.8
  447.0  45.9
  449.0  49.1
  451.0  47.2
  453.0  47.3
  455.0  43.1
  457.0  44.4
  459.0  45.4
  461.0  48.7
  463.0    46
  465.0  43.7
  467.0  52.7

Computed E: 71.6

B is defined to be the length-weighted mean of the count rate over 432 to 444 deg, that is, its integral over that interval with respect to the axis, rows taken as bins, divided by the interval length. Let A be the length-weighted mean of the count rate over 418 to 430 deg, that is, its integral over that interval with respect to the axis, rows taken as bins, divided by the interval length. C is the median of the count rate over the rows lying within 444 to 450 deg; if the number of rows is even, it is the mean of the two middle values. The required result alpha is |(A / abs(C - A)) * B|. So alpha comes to 1628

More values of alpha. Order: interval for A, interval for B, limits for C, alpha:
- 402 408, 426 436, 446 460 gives 74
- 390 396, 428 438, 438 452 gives 86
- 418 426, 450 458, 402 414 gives 170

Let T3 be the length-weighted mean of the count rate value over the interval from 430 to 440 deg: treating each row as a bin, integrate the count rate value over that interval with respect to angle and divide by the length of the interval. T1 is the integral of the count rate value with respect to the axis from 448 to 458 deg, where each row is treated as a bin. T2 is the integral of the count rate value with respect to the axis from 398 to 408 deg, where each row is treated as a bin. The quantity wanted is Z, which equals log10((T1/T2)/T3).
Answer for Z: -1.44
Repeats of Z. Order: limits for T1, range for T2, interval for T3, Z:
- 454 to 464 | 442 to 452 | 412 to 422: -1.62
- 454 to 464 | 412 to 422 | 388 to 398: -1.45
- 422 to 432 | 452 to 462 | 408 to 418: -1.58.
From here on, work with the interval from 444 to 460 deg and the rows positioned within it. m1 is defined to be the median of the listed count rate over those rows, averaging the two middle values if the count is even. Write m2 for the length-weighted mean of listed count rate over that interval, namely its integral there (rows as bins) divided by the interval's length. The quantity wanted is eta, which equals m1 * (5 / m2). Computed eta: 4.97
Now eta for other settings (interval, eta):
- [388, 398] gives 4.93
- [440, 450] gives 4.82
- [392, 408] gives 4.96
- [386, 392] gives 5.02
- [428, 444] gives 4.92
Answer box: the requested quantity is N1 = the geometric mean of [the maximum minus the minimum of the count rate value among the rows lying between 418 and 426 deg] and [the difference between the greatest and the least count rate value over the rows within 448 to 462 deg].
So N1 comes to 5.5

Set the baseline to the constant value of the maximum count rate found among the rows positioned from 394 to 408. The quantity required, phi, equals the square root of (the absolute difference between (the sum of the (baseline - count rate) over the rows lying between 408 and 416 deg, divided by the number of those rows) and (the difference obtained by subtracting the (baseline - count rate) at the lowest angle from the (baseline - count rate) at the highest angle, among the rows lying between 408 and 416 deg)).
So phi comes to 1.4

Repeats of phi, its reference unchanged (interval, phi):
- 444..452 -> 3.7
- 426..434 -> 3.7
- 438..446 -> 4.4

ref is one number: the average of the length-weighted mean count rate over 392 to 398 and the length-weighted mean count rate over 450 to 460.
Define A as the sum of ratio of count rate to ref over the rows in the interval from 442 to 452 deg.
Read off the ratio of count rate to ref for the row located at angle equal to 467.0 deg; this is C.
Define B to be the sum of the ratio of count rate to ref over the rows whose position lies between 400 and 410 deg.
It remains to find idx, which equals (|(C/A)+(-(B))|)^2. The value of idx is 13.7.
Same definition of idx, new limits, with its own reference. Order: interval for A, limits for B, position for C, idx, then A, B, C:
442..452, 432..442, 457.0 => 37.3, 6.23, 6.30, 1.19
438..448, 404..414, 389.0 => 18.4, 6.32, 4.44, 0.93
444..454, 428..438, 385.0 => 34.8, 6.27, 6.08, 1.11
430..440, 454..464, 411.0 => 35.3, 6.11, 6.09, 0.91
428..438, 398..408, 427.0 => 12.3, 6.08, 3.70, 1.21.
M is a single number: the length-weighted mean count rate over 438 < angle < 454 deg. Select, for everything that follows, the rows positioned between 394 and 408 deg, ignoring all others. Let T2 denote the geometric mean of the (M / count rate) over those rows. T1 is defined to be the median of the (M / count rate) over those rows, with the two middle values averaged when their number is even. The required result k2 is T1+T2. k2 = 3.41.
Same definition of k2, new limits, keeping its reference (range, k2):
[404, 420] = 2.64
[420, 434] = 2.09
